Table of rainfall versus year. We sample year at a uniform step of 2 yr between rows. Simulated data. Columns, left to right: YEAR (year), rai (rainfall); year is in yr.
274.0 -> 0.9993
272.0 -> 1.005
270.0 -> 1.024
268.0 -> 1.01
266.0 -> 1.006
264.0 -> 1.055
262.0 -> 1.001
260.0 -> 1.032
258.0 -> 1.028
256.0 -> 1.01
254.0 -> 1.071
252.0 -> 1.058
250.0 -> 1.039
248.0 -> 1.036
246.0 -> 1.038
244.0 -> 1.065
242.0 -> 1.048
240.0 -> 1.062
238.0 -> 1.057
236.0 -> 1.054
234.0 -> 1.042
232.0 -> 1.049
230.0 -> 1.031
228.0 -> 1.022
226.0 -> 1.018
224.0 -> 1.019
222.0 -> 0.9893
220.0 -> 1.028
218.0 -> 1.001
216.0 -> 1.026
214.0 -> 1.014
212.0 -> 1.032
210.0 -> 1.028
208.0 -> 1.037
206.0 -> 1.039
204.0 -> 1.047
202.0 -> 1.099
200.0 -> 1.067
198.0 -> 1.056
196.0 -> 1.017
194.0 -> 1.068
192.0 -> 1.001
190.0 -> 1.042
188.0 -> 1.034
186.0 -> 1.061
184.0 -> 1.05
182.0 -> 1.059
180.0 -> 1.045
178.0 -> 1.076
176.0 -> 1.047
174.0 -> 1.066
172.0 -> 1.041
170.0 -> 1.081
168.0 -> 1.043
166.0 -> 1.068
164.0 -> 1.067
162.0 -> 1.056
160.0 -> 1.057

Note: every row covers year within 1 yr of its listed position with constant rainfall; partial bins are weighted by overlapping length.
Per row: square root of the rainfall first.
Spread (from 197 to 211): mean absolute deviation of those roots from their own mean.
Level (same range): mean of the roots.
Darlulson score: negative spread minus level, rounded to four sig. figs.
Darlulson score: -1.035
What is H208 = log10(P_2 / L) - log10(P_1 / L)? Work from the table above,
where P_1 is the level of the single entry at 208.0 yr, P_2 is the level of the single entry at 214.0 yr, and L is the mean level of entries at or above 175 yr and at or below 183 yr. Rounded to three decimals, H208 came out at -0.010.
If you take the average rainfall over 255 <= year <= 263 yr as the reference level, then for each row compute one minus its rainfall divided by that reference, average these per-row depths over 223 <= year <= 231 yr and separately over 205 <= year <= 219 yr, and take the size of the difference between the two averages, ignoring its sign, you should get 0.003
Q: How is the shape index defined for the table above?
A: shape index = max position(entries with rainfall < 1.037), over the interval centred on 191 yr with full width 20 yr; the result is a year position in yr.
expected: 196.0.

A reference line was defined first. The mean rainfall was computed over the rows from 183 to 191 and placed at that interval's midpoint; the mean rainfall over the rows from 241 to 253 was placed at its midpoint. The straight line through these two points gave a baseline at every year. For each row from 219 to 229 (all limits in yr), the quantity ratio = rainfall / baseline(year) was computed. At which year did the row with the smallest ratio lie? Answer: 222.0 yr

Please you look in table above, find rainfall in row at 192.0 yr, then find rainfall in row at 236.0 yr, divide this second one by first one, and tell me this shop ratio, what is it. 1.05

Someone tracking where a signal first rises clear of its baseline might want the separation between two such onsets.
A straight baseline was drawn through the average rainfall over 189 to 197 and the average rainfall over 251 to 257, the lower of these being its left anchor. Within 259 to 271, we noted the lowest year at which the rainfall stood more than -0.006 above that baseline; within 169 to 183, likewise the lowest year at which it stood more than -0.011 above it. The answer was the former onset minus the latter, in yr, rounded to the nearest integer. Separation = 94 yr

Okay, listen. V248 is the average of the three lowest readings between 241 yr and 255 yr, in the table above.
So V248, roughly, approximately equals 1.04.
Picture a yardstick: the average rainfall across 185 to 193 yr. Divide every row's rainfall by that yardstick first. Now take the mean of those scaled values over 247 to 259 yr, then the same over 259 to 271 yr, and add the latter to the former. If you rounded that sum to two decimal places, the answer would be 1.99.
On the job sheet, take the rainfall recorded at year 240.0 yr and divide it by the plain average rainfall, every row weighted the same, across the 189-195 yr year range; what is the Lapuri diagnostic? 1.02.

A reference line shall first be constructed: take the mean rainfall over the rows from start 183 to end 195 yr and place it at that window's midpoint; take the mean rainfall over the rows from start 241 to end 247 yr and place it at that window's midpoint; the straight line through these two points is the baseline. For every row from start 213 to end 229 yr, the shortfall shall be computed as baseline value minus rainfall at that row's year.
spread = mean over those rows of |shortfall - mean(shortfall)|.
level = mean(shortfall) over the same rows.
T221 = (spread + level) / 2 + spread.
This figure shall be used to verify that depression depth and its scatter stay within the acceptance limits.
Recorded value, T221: 0.031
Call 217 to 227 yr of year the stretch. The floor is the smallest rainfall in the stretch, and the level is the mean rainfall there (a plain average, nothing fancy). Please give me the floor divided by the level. 0.978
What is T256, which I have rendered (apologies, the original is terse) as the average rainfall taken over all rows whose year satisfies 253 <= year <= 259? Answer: 1.036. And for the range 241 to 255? 1.051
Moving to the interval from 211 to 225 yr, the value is 1.016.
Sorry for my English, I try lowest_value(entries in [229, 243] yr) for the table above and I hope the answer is 1.031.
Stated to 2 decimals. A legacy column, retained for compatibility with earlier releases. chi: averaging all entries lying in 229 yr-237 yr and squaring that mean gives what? 1.09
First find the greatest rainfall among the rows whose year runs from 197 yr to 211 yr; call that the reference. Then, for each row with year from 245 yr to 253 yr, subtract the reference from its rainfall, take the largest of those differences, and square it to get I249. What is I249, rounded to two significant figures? 0.0017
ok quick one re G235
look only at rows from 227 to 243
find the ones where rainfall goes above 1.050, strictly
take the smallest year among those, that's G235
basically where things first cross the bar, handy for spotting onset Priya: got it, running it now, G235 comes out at 236.0 yr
